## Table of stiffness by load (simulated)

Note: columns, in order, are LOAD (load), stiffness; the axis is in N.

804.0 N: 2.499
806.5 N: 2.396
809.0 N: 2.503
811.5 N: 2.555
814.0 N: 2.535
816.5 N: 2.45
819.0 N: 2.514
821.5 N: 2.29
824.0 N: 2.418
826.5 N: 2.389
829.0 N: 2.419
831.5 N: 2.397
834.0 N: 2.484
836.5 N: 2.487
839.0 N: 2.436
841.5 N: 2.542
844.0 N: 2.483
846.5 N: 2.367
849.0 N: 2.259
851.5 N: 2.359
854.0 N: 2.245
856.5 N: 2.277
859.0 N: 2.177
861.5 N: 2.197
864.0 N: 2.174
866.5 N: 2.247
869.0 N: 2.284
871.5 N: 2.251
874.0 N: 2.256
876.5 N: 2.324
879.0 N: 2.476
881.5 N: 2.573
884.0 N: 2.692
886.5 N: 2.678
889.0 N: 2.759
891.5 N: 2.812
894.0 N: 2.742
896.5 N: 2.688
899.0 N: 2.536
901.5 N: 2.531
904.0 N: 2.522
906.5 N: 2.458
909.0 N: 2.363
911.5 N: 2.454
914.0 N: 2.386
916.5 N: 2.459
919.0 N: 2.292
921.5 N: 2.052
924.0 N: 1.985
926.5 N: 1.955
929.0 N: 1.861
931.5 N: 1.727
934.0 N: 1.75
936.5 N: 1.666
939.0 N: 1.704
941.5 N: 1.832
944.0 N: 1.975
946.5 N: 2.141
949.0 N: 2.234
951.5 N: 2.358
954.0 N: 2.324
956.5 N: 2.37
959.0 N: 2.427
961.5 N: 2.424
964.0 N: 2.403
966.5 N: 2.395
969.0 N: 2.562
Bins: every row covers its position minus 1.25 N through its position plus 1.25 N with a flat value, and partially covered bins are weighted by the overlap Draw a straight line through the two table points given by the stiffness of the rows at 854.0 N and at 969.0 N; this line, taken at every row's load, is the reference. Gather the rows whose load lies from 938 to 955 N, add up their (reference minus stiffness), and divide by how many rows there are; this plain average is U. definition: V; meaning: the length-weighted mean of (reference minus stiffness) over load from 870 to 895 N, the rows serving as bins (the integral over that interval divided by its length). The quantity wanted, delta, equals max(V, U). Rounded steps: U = 0.42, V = -0.23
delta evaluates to 0.4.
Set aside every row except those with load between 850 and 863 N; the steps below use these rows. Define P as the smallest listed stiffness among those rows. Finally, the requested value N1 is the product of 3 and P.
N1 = 6.53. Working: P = 2.177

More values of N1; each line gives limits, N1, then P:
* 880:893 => 7.72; 2.573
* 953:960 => 6.97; 2.324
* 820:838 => 6.87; 2.29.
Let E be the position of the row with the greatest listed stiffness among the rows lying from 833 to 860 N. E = 841.5 N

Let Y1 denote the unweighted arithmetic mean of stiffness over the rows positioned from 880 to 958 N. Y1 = 2.29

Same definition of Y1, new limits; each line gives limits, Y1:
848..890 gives 2.37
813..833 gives 2.43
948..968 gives 2.37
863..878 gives 2.26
